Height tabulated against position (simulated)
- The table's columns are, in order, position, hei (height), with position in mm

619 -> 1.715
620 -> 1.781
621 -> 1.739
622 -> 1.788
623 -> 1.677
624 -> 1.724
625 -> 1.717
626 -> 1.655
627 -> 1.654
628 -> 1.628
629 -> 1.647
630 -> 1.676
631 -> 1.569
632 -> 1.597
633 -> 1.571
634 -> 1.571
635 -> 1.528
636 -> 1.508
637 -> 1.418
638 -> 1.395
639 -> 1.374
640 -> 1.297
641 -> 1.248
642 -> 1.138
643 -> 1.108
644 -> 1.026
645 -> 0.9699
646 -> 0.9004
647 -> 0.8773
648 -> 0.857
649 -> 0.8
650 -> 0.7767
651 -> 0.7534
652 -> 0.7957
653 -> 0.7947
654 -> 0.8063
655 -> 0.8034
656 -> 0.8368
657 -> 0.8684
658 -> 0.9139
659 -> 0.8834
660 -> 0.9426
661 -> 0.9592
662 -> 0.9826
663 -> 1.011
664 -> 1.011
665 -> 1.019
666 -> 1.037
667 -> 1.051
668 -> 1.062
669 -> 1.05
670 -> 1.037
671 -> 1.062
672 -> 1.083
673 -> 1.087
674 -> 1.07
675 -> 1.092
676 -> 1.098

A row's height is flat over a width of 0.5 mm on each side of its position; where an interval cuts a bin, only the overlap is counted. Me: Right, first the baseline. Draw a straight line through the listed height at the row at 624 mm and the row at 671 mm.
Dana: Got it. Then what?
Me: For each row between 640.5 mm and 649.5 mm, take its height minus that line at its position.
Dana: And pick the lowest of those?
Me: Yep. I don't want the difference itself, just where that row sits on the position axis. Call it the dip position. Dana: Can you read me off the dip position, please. 649 mm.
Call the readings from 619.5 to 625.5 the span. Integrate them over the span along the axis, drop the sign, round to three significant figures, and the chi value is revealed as 10.4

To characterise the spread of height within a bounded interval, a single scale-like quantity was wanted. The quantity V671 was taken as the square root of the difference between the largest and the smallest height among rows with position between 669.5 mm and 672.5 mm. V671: 0.21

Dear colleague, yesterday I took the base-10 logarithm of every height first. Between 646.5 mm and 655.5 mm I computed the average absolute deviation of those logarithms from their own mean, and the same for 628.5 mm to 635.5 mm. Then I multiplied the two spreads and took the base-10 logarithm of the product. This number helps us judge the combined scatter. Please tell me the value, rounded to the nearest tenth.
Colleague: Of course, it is -3.8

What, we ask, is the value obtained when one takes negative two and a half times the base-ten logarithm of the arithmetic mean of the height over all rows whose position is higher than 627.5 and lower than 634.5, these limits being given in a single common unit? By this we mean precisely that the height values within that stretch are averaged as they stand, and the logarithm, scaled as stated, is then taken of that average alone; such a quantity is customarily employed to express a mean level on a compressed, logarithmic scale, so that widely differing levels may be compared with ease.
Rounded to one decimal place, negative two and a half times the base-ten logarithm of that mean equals -0.5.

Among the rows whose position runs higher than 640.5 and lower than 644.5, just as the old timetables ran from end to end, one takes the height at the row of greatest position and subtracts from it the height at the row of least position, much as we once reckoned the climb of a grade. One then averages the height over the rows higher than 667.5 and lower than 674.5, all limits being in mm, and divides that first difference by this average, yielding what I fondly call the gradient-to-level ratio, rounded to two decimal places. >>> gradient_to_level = -0.21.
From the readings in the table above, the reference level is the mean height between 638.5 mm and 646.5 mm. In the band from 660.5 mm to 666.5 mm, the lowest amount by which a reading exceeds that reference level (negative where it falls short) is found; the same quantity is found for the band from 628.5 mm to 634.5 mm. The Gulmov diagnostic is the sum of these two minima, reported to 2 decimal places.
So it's 0.26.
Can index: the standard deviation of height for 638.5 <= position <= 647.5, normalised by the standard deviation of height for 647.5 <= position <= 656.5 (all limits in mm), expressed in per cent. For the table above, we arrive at 582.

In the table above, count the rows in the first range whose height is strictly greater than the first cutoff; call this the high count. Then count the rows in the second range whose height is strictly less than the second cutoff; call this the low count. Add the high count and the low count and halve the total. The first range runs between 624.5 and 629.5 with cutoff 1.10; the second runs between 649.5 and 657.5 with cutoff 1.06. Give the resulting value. 6.50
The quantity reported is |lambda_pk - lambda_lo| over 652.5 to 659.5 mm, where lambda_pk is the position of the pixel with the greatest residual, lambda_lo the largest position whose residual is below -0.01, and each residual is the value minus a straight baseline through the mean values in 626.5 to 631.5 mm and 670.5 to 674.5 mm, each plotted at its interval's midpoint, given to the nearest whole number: 1 mm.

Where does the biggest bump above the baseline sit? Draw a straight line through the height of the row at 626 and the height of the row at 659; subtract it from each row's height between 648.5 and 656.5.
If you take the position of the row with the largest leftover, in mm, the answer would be 656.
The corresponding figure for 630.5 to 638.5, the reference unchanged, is 634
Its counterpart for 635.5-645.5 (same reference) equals 636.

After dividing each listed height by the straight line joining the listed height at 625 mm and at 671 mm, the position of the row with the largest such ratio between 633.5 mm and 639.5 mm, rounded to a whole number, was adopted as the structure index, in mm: 634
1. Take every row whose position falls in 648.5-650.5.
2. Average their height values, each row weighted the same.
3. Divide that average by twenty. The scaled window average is 0.039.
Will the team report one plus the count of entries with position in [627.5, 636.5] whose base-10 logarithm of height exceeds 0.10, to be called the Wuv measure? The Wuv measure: 10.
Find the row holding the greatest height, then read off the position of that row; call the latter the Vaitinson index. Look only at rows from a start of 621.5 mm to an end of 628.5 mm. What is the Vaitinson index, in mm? 622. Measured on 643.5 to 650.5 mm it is 644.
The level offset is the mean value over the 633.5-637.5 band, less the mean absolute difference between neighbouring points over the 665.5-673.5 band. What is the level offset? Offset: 1.5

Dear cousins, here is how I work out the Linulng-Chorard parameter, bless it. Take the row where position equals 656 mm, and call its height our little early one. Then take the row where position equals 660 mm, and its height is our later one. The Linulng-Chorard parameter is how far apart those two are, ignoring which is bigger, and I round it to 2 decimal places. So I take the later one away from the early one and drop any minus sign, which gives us 0.11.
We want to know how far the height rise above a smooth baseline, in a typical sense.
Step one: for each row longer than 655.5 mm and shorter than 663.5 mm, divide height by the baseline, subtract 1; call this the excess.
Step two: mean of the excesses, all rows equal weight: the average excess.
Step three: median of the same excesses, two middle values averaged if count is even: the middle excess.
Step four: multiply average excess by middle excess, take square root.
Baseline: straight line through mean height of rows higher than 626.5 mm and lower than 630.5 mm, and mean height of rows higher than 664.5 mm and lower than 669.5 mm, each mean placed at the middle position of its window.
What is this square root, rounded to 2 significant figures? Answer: 0.20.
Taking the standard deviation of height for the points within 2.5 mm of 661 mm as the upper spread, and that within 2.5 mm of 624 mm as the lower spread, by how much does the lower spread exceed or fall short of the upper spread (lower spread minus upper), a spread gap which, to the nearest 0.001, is 0.003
